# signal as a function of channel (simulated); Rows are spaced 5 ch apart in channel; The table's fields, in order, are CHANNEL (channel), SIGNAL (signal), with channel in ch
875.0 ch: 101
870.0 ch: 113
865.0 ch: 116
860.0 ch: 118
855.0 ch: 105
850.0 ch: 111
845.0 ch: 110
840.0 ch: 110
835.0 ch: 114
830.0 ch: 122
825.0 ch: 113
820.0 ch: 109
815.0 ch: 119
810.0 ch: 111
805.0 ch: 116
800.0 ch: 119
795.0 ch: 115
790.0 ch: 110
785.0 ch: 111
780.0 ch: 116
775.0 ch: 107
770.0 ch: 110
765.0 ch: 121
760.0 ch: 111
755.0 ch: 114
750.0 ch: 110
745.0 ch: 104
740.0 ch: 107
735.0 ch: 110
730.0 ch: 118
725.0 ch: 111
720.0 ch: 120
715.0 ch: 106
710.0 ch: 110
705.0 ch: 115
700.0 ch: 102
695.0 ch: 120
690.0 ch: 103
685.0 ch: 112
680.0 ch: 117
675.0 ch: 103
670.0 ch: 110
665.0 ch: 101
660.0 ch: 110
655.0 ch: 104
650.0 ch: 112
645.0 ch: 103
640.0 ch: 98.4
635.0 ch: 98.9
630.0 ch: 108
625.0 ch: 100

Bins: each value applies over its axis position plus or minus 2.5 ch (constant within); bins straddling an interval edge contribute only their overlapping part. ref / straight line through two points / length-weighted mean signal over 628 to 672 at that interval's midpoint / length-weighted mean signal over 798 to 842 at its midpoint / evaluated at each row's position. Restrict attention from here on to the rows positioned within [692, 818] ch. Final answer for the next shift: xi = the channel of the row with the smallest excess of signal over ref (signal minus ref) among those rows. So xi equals 745.0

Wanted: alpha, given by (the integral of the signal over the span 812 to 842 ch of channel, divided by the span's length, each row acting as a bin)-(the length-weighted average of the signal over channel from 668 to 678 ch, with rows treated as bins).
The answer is 7.7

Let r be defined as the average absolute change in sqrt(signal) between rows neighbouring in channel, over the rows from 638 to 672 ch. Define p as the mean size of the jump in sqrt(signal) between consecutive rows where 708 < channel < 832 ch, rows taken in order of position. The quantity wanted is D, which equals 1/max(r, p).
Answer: 2.7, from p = 0.29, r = 0.37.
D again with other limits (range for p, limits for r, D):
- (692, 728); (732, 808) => 2.0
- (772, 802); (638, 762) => 2.6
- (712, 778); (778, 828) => 3.1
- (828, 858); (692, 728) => 2.0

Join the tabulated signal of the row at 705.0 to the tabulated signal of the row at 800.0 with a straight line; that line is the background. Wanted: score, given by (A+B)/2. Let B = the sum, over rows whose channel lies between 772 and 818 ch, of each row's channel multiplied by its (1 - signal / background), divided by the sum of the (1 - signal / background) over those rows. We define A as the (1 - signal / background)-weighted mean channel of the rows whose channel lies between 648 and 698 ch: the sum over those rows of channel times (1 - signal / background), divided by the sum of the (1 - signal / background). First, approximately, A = 667.9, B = 790.6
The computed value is 729.2 ch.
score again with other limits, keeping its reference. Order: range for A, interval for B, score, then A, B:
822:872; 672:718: 773.3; 849.7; 696.8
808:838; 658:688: 744.8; 820.8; 668.7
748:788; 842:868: 811.0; 768.9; 853.2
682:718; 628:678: 676.9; 702.1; 651.7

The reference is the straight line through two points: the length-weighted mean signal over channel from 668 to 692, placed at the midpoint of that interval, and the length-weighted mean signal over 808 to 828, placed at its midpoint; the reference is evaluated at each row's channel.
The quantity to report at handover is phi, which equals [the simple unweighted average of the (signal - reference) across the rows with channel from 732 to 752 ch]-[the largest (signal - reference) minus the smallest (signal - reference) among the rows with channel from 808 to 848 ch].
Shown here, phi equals -15.9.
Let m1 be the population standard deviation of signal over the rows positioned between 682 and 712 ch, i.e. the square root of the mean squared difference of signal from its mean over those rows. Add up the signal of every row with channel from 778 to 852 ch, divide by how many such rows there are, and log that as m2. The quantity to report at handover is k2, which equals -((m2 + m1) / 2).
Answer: -60.0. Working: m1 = 6.34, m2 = 113.7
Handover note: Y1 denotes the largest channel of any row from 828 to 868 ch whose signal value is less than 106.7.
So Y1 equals 855.0 ch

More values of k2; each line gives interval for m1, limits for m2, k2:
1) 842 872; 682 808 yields -58.1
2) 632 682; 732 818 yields -59.1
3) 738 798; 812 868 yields -58.9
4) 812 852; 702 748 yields -57.8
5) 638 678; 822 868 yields -58.9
